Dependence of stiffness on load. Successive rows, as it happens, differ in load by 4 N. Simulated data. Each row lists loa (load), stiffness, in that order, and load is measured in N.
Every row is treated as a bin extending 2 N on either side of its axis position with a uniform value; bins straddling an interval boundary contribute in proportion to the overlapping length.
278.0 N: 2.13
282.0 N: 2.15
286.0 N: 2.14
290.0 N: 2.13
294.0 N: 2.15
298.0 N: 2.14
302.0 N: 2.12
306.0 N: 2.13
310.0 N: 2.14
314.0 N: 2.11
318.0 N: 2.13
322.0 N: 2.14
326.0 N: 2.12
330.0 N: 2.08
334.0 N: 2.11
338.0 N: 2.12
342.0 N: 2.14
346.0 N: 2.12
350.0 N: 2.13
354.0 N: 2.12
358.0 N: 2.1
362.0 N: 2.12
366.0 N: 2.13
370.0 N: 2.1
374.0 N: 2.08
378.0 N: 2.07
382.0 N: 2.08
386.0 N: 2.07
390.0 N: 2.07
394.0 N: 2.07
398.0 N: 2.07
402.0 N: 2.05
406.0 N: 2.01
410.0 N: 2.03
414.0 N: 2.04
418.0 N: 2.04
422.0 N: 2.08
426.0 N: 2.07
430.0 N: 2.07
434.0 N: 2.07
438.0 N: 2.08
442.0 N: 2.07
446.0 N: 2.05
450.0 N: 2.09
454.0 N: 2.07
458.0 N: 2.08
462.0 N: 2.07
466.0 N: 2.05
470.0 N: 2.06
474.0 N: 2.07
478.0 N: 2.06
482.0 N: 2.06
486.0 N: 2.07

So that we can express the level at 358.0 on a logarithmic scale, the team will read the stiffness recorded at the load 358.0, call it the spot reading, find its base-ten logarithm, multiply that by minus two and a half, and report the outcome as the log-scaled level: -0.806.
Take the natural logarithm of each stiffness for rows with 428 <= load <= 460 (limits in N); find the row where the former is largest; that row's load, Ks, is 450.0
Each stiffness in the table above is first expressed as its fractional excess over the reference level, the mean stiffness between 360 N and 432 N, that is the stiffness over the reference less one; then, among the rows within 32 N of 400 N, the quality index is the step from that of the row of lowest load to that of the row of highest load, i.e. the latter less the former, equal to -0.014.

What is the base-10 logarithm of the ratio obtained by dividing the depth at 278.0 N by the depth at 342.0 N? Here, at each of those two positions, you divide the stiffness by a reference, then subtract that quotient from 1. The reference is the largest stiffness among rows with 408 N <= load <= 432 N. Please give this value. -0.08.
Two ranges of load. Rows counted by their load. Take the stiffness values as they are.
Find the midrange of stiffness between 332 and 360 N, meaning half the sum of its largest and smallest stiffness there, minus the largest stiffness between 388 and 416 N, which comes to 0.050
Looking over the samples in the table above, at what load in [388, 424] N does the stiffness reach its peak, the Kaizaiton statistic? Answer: 422.0 N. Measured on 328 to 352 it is 342.0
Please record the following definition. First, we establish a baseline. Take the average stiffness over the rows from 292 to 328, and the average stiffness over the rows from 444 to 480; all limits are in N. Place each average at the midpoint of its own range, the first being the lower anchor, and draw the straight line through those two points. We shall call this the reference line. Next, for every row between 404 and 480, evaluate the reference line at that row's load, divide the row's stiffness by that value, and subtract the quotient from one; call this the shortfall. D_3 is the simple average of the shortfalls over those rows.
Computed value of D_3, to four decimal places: 0.0068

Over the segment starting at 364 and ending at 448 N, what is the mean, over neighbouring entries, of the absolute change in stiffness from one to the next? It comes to 0.013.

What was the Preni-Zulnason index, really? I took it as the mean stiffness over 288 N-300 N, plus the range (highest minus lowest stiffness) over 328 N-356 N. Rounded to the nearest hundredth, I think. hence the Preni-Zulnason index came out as 2.20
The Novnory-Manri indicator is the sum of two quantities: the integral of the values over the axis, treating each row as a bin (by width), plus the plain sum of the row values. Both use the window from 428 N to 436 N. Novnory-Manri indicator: 20.7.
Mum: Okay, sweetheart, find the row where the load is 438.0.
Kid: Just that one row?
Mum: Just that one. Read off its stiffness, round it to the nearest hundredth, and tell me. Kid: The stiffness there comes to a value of 2.08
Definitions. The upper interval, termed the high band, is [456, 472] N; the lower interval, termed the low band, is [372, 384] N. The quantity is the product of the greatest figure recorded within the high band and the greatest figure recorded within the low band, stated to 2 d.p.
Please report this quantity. 4.33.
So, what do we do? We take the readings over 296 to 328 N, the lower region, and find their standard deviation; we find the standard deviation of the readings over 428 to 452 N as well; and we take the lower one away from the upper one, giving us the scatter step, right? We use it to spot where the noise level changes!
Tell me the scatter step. 0.002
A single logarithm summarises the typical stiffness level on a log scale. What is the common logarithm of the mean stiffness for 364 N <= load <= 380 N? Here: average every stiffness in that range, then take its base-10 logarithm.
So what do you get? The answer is 0.321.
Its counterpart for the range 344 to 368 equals 0.326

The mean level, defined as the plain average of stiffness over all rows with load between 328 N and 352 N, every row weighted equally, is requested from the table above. 2.12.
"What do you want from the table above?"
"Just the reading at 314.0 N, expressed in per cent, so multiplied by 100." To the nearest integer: 211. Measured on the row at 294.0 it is 215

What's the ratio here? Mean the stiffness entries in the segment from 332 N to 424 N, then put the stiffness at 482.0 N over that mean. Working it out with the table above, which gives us 0.988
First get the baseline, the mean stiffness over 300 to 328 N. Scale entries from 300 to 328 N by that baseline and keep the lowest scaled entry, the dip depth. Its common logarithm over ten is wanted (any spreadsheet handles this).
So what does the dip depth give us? -0.0004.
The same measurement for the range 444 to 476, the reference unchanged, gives -0.0016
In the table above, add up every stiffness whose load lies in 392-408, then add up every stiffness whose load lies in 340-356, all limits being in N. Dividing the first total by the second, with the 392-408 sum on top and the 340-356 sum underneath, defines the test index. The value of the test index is 0.964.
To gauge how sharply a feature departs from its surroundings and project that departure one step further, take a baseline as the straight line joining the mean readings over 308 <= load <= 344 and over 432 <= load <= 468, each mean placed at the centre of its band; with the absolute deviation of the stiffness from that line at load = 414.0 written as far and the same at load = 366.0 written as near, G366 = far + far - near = 0.064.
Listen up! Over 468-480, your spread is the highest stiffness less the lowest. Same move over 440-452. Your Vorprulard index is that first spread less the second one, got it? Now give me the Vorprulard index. -0.030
